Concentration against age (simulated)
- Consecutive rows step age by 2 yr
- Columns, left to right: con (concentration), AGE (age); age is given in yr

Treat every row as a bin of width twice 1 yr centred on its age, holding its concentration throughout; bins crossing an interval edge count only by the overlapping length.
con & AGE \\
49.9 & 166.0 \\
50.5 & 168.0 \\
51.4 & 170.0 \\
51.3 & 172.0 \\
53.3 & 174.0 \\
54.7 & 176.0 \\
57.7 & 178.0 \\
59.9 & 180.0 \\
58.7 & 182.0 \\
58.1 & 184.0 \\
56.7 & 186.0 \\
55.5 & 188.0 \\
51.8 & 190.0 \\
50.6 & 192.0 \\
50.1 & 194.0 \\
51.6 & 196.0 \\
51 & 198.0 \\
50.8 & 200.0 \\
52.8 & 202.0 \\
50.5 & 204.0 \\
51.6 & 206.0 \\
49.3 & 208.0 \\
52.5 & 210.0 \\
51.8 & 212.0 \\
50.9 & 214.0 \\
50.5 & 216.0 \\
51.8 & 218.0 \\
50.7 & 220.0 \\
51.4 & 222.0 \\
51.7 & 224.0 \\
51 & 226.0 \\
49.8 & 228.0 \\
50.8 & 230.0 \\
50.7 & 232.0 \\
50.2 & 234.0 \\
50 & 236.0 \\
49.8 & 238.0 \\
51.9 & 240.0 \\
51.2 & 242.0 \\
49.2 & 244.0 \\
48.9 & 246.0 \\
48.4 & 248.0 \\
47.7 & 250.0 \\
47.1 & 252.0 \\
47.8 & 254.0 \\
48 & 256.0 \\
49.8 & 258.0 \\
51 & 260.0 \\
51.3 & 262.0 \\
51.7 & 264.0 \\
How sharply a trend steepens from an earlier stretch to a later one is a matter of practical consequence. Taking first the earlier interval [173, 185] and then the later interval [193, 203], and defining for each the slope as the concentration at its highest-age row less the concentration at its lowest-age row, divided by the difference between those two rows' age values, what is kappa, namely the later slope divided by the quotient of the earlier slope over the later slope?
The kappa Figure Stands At 0.2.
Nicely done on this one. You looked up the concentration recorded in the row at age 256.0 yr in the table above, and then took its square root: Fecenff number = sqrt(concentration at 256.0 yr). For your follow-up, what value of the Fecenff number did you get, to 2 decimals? 6.93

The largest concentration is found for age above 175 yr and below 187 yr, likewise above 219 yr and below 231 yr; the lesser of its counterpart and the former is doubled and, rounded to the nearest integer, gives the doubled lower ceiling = 103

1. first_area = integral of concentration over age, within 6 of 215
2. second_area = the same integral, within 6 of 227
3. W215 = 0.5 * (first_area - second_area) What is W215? 3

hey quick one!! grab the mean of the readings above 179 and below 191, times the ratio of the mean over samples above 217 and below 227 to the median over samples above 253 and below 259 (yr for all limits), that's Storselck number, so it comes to 61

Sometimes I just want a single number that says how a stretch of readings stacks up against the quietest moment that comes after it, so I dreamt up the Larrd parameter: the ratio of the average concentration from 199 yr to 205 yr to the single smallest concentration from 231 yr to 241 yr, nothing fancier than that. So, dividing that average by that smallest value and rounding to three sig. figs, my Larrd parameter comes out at 1.03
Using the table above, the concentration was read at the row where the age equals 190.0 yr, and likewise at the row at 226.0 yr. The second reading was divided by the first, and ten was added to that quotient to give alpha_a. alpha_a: 11.0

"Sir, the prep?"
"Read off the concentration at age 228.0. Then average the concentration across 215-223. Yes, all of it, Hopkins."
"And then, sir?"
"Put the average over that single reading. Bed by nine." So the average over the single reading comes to 1.03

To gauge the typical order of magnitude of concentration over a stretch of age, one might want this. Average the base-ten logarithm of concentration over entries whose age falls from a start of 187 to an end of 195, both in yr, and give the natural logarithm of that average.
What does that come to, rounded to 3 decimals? 0.540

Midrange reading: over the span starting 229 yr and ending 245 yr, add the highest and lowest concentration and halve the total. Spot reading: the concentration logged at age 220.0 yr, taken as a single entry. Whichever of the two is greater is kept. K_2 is 50.7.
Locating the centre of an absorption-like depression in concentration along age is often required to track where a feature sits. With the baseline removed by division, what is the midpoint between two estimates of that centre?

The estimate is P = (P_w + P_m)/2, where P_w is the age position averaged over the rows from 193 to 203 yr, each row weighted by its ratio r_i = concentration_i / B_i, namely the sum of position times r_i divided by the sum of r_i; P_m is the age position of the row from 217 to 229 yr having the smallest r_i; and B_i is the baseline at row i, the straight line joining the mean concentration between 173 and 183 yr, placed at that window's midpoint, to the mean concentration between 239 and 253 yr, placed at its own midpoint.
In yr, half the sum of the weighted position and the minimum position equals 213.0 yr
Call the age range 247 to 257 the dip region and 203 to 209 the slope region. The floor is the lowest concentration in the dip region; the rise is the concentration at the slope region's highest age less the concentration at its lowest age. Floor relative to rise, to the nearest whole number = -39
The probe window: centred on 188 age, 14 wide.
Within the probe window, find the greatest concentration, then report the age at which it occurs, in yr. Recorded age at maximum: 182.0 yr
